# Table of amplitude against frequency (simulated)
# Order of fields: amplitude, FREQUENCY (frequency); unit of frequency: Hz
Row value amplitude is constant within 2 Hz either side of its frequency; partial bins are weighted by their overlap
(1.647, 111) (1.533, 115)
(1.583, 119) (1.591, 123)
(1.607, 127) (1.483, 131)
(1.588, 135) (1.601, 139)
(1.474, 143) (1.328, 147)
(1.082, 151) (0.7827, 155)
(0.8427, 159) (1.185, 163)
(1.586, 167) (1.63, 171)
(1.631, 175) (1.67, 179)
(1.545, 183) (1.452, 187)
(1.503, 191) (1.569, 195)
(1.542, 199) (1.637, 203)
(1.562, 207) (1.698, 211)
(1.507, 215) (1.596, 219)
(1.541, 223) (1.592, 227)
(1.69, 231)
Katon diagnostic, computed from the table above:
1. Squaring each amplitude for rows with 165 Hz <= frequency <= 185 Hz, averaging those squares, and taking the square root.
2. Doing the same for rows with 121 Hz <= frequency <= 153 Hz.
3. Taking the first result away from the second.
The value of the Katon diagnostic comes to -0.13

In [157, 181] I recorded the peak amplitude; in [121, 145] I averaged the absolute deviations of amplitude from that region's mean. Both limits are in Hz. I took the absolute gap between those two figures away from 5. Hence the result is 3.38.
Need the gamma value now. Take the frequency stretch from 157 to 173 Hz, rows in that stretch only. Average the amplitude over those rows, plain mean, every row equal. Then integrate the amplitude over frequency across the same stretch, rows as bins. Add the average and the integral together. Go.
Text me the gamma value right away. 22.3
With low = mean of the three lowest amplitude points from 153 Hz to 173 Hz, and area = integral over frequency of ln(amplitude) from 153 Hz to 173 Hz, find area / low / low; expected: 3.21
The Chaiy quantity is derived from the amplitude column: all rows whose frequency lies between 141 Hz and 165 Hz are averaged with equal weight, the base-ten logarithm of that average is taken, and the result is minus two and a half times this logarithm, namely -0.119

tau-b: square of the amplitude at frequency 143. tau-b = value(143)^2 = 2.2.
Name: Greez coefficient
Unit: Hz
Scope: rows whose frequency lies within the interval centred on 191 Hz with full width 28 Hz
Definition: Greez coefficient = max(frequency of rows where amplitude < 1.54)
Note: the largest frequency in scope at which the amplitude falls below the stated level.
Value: 191 Hz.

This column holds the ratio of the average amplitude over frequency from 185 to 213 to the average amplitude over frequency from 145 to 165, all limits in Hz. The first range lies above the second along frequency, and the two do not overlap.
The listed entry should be 1.50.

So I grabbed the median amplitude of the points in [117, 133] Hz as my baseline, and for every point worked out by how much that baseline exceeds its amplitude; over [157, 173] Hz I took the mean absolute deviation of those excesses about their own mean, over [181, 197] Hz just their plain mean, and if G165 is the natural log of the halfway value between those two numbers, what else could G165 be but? -1.7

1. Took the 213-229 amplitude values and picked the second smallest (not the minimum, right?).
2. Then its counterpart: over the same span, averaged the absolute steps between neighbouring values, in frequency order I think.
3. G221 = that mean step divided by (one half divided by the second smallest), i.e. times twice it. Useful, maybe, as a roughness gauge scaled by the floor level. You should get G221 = 0.20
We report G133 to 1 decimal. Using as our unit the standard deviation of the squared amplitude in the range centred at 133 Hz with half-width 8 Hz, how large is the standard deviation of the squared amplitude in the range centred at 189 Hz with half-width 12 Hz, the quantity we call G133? 1.3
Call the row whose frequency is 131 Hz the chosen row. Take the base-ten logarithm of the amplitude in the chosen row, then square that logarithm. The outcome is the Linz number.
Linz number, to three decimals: 0.029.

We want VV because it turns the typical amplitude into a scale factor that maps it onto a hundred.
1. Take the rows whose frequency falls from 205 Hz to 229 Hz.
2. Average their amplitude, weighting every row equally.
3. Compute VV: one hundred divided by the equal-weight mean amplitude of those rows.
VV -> 63.2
